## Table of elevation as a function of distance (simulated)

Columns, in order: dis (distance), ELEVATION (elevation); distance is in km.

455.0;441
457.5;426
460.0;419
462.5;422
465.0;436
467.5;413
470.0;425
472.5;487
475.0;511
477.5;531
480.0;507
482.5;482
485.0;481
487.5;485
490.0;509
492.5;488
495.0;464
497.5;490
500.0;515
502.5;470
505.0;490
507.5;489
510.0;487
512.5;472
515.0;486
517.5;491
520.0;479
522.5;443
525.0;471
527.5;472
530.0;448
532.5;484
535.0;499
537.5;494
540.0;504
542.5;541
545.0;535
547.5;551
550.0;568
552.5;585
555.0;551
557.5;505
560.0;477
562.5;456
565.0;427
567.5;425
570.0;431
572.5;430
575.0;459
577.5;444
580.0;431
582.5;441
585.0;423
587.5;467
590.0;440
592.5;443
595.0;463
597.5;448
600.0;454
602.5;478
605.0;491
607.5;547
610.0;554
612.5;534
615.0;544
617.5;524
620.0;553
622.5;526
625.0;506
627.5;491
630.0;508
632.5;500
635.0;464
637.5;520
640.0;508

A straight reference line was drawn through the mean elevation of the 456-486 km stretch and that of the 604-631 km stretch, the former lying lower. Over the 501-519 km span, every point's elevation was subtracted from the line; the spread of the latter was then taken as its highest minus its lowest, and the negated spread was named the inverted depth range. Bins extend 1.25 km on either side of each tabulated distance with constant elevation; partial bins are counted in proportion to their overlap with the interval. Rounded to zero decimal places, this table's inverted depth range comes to -21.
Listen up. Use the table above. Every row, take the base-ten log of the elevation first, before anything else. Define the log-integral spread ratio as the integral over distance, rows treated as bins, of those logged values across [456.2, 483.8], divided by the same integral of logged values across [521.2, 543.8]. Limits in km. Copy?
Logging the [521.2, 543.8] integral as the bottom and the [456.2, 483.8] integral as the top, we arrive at 1.2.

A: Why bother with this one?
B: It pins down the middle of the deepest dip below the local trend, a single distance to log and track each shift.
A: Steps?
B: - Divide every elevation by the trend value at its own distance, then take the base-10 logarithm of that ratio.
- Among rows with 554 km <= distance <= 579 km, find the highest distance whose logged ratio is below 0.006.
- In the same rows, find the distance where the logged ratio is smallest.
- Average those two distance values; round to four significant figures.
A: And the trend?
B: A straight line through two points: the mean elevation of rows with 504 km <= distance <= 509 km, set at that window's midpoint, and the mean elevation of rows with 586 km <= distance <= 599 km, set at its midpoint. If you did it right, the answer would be 572.5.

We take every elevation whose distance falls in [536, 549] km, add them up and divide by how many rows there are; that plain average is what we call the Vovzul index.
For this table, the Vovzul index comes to 525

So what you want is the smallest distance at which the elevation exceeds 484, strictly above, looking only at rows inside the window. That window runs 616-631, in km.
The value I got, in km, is 617.5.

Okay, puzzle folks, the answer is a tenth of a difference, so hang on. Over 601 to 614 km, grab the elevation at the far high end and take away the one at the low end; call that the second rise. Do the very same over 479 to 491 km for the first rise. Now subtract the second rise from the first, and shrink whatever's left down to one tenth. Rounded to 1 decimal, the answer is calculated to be -5.4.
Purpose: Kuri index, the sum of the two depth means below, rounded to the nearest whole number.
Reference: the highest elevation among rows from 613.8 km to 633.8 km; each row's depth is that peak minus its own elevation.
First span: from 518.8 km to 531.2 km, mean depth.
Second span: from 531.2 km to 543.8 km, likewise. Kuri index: 139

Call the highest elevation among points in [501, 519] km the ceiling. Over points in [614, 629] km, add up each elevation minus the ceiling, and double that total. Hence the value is 396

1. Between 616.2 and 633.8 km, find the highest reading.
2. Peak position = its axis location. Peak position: 620.0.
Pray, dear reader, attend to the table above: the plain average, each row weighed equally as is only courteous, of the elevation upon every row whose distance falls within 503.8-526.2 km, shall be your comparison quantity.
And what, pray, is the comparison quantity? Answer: 479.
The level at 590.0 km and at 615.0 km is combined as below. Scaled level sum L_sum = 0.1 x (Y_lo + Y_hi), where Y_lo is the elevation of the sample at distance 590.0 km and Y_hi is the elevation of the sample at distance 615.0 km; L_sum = 98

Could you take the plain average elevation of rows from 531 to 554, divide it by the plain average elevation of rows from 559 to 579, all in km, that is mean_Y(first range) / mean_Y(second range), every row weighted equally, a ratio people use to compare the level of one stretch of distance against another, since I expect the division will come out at 1.19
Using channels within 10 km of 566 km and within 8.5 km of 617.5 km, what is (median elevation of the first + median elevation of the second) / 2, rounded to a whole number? 489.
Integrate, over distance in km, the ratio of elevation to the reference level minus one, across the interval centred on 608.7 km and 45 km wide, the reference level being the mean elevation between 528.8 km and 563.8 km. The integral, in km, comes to -1.4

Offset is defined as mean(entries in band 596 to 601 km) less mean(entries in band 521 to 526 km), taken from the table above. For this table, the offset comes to -6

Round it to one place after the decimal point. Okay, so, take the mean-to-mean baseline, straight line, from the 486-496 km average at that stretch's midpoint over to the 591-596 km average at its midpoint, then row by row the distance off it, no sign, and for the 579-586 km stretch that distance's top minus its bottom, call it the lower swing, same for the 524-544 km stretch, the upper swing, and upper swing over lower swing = 4.0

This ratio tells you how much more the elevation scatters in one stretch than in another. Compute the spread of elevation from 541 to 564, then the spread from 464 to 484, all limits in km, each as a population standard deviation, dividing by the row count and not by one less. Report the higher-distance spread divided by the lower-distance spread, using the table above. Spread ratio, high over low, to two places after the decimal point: 0.97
